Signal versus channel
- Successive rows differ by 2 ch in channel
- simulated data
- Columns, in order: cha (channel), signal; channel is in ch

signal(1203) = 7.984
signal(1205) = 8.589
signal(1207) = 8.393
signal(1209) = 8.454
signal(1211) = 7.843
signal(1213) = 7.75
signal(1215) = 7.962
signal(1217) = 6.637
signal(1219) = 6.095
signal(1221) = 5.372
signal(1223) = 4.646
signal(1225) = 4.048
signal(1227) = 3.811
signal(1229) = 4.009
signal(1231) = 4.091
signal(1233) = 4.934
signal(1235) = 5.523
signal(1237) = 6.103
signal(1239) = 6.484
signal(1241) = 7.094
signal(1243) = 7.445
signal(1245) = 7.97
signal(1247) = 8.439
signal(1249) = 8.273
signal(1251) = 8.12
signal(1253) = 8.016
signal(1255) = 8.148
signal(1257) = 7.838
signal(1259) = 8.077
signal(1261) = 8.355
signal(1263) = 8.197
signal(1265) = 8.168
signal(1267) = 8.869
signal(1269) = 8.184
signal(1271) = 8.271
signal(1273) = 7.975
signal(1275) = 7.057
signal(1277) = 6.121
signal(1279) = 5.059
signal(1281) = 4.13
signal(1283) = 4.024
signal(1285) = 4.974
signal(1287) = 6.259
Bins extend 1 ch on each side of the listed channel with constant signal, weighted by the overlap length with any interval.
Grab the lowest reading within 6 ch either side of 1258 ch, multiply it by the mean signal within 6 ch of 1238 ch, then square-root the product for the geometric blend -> 7.0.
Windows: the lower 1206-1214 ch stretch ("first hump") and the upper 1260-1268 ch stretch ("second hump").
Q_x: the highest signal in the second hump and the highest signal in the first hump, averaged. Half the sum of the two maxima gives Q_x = 8.7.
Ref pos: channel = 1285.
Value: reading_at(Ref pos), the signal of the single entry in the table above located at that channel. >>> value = 4.974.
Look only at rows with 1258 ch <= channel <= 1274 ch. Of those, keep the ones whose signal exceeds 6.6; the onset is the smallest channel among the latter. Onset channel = 1259 ch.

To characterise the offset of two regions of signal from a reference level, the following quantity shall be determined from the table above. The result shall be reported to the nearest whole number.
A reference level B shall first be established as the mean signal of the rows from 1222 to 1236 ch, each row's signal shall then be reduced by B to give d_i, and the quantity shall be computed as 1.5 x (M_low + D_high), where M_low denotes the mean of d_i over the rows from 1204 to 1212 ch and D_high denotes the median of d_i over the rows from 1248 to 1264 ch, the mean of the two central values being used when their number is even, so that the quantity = 11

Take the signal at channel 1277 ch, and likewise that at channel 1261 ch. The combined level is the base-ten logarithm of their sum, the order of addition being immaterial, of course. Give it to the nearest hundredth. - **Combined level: 1.16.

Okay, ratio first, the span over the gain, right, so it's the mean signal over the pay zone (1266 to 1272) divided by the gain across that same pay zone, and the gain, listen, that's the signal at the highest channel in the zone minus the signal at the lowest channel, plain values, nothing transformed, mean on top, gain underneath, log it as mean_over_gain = -14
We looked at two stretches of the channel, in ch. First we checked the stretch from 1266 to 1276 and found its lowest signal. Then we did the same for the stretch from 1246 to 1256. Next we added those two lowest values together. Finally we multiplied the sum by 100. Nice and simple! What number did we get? 1507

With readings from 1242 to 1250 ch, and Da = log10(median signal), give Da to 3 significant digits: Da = 0.910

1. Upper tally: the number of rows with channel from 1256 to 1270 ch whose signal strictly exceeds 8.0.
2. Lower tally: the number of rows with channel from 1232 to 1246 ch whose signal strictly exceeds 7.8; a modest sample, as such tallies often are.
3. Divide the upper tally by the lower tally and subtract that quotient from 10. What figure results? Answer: 4.0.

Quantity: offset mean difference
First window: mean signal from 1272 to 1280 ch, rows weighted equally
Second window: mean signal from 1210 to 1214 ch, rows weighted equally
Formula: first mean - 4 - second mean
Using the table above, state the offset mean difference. -5.2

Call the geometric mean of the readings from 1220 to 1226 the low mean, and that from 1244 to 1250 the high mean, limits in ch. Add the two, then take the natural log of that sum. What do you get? 2.56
